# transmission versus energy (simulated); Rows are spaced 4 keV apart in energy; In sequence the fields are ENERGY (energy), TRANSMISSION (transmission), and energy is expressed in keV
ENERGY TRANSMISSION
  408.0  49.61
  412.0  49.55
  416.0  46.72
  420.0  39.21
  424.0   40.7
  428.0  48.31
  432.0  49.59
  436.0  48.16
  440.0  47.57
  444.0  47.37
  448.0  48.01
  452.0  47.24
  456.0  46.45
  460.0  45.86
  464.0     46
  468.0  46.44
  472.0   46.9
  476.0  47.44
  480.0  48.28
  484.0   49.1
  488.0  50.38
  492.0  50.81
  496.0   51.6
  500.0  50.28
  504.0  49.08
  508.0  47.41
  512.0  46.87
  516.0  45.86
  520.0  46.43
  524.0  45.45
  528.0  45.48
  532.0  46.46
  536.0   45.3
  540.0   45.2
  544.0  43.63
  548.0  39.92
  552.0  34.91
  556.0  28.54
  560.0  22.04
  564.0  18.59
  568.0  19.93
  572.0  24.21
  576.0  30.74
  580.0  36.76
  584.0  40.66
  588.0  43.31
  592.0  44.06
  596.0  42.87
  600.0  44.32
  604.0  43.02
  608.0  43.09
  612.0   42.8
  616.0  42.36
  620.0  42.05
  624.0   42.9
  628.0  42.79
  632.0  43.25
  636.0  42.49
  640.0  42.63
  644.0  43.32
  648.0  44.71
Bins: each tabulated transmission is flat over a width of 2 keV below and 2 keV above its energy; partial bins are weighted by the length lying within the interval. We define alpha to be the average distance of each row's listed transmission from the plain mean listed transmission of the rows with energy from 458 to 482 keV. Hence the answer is 0.7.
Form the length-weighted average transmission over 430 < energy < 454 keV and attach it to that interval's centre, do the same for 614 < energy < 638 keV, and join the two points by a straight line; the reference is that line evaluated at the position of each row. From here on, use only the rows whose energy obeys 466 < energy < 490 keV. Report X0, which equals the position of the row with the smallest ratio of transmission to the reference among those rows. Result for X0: 468.0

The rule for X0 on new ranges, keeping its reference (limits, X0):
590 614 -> 596.0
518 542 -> 524.0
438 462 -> 460.0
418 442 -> 420.0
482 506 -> 484.0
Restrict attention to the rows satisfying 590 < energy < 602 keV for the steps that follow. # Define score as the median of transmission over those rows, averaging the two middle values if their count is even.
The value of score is 44.1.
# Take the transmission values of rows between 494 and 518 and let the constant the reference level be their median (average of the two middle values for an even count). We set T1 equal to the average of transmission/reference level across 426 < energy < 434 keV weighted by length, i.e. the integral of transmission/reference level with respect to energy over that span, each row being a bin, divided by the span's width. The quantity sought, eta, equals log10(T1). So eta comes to 0.01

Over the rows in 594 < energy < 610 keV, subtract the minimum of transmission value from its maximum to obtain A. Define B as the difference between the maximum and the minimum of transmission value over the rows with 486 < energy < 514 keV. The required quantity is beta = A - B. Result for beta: -3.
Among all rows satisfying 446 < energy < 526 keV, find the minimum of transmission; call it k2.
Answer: 45.45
